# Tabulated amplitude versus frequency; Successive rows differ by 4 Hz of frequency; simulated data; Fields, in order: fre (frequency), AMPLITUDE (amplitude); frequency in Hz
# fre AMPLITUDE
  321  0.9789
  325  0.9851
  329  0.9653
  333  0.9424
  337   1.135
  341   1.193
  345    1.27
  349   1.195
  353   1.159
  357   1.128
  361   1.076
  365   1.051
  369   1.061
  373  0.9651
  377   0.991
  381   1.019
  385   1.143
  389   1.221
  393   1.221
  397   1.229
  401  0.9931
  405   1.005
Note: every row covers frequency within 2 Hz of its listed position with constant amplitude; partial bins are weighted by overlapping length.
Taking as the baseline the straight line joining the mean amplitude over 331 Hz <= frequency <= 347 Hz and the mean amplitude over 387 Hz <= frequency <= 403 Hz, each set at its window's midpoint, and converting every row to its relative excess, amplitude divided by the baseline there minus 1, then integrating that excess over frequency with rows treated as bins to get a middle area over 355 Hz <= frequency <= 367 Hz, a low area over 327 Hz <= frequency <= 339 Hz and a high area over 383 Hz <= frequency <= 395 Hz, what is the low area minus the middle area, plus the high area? -0.3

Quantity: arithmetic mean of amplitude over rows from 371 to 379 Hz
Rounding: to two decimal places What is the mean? 0.98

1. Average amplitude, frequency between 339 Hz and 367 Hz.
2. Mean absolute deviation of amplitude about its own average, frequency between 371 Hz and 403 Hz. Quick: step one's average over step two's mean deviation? 10.9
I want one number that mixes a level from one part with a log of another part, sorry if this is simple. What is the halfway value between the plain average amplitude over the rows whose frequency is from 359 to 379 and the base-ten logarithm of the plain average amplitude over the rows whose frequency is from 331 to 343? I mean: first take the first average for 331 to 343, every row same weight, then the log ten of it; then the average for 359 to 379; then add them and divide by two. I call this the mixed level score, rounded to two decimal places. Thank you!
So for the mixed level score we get 0.53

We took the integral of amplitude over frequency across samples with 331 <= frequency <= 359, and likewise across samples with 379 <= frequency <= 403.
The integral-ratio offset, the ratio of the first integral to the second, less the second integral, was -26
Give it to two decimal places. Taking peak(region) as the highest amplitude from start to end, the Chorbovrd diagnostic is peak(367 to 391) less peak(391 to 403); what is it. -0.01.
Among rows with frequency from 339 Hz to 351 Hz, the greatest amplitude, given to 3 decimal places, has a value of 1.270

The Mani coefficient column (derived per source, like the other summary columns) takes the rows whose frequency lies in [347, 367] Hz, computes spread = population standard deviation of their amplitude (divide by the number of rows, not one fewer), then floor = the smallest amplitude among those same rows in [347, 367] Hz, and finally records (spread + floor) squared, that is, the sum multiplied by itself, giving 1.218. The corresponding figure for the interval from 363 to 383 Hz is 1.002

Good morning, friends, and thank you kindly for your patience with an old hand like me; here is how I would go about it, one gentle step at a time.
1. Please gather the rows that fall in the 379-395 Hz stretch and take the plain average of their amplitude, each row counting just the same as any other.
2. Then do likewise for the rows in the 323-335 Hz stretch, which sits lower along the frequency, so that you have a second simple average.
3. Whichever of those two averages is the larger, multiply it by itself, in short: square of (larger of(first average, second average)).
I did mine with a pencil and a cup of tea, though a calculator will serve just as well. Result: 1.32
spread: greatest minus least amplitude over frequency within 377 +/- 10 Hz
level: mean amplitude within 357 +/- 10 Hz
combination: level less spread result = 0.94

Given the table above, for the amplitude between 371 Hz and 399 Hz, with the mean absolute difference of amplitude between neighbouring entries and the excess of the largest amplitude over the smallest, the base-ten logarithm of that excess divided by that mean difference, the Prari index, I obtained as 0.78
